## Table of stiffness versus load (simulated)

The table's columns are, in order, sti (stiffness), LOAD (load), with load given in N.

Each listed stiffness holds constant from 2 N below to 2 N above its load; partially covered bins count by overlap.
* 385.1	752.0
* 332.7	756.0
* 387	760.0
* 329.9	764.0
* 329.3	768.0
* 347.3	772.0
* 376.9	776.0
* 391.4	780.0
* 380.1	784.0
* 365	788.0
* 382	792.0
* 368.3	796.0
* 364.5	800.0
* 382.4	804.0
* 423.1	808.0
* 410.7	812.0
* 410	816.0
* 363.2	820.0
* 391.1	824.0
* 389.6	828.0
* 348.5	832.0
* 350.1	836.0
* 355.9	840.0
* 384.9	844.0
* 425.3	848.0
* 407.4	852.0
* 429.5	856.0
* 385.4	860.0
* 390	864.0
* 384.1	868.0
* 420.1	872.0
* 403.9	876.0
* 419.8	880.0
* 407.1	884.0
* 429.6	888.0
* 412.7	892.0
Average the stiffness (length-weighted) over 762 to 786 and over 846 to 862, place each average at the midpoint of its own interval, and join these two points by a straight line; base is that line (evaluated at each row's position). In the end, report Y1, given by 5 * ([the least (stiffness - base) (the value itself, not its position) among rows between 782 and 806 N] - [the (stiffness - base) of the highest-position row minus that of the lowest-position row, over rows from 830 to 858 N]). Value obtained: -385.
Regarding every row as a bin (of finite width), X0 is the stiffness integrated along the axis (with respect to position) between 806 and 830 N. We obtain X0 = 9551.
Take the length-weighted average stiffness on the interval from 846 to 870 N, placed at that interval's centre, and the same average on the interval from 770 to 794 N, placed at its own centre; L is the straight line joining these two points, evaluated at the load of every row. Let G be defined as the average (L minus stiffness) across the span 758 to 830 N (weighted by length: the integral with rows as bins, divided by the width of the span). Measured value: 1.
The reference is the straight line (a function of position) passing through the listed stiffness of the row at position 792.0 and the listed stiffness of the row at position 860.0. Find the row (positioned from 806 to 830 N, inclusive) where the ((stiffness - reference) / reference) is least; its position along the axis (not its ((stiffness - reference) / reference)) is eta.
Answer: 820.0 N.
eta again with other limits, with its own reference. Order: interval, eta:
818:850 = 832.0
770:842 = 832.0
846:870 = 868.0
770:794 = 772.0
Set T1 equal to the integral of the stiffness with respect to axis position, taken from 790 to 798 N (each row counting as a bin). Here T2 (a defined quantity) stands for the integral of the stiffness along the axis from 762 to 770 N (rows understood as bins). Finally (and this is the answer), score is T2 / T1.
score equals 0.88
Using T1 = 3001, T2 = 2637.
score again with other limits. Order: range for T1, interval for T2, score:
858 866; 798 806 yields 0.96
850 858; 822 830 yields 0.93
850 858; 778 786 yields 0.92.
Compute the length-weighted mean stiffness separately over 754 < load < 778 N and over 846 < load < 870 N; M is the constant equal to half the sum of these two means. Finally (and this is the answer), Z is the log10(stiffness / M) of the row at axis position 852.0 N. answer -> 0.034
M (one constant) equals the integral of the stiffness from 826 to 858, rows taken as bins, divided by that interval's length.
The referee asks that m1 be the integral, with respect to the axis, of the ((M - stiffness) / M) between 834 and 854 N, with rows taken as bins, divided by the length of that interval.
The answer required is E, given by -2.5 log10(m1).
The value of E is 5.9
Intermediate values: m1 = 0.004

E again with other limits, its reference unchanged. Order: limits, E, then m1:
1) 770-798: 3.6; 0.035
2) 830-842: 2.6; 0.090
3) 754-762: 2.9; 0.069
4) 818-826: 4.1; 0.024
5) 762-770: 2.1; 0.147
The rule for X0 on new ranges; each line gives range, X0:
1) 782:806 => 8969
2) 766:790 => 8760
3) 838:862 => 9554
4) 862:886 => 9700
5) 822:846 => 8880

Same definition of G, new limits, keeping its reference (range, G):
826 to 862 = 12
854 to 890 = 1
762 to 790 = 11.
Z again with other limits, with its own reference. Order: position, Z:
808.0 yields 0.050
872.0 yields 0.047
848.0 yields 0.052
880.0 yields 0.047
